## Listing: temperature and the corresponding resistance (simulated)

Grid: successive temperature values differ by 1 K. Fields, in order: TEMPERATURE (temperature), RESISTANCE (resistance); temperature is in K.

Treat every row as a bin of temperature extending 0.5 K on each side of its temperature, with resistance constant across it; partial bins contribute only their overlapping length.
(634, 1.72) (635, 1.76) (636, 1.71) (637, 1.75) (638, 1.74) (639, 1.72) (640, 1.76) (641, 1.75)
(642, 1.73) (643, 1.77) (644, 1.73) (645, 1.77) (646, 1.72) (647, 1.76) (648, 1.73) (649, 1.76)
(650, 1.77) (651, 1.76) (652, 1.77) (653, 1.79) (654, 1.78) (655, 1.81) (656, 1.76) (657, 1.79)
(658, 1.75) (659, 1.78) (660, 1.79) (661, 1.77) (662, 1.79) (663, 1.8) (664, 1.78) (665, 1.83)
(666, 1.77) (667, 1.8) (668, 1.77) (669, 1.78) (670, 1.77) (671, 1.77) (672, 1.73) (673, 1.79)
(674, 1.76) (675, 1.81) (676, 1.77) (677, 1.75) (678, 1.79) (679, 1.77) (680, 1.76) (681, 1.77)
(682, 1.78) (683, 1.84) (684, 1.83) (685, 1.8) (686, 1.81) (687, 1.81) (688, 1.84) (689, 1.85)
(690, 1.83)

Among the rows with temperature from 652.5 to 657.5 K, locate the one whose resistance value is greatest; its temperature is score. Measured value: 655 K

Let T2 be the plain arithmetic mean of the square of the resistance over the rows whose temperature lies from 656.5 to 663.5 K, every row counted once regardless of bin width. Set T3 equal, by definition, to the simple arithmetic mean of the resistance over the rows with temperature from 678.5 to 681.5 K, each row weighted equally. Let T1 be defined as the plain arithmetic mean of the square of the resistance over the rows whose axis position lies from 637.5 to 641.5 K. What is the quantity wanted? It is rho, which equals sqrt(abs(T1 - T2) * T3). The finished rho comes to 0.49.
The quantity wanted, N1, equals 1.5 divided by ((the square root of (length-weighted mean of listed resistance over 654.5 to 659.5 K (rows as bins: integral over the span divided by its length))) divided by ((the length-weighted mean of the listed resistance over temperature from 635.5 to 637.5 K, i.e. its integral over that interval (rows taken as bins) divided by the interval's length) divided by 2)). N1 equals 0.97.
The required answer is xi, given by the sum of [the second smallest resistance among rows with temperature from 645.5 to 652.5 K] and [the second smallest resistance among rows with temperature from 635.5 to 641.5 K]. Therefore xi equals 3.45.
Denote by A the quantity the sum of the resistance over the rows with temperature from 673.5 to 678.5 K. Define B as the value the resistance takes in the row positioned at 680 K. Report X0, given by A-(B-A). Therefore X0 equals 16.0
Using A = 8.88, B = 1.76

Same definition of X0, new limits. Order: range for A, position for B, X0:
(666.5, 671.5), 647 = 16.0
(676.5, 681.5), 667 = 15.9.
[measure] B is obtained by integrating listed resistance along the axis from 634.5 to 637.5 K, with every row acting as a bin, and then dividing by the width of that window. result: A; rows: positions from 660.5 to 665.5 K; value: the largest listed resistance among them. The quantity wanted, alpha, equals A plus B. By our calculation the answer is 3.57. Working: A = 1.83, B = 1.74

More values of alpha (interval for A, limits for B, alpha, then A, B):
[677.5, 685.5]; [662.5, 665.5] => 3.64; 1.84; 1.80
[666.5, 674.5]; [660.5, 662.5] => 3.58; 1.8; 1.78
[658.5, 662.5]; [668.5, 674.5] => 3.56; 1.79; 1.77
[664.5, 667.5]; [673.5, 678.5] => 3.61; 1.83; 1.78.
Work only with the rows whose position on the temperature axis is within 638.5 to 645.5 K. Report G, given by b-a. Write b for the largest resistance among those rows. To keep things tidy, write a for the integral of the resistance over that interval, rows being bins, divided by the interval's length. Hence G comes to 0.023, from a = 1.75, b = 1.77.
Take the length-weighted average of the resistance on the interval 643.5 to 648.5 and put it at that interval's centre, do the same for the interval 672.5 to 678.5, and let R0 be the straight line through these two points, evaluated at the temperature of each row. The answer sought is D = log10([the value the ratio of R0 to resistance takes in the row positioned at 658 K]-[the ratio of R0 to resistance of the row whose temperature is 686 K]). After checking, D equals -1.8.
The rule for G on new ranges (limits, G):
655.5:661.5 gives 0.017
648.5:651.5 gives 0.007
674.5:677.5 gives 0.033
